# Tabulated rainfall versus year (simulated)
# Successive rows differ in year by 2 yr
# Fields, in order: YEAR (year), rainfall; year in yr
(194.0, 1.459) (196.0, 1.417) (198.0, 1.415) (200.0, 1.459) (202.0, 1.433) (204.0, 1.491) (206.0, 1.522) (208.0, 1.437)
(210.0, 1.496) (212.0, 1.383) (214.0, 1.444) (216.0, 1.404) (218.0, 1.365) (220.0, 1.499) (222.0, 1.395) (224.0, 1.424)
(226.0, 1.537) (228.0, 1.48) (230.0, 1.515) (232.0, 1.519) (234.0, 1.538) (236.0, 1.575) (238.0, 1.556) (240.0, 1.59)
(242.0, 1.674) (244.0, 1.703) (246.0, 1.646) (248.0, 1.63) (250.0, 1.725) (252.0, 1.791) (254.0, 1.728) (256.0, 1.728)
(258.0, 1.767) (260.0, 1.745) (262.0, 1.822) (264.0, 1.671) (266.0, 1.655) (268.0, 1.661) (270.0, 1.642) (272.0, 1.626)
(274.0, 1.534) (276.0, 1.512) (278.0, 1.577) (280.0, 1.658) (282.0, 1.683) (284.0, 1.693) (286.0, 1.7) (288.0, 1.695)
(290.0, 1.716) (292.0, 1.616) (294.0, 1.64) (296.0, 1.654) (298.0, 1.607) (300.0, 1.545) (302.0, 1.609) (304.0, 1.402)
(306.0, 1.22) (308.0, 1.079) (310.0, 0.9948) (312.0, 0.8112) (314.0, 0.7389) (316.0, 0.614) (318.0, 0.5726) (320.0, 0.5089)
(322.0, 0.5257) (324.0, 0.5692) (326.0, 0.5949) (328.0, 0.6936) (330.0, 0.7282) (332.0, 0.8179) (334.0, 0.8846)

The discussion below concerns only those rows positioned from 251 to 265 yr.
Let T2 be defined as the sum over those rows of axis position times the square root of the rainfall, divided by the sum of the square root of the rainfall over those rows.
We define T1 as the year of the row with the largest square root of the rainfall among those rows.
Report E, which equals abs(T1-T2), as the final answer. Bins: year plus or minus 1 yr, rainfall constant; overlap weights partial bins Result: 4.0 yr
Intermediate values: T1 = 262.0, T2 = 258.0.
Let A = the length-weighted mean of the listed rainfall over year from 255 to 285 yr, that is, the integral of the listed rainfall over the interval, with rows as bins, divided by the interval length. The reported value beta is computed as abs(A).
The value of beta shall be 1.66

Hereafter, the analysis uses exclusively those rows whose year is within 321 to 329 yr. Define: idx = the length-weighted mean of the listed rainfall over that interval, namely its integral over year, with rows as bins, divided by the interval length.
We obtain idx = 0.6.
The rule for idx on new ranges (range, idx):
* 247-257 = 1.7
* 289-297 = 1.7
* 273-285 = 1.6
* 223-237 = 1.5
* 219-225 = 1.4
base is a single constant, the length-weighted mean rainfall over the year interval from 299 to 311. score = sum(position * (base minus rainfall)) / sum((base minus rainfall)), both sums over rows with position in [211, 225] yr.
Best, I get 218.3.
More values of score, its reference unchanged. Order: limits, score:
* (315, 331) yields 322.7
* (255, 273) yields 263.4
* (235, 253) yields 244.9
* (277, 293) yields 285.2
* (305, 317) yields 312.8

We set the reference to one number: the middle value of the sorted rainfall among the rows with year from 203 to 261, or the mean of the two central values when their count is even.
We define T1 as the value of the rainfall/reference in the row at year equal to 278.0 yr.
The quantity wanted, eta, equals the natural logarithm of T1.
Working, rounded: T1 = 1.03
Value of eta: 0.03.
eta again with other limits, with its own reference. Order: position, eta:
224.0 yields -0.08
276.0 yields -0.02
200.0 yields -0.05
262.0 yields 0.17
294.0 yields 0.06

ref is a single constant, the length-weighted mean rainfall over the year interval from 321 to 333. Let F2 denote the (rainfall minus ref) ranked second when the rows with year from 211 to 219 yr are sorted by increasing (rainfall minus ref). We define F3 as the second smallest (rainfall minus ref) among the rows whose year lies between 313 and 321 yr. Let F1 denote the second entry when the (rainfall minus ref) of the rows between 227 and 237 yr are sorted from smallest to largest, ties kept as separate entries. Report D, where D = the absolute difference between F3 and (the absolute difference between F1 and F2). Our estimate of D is 0.21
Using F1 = 0.86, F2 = 0.7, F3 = -0.08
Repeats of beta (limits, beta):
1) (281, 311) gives 1.52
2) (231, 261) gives 1.66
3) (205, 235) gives 1.46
